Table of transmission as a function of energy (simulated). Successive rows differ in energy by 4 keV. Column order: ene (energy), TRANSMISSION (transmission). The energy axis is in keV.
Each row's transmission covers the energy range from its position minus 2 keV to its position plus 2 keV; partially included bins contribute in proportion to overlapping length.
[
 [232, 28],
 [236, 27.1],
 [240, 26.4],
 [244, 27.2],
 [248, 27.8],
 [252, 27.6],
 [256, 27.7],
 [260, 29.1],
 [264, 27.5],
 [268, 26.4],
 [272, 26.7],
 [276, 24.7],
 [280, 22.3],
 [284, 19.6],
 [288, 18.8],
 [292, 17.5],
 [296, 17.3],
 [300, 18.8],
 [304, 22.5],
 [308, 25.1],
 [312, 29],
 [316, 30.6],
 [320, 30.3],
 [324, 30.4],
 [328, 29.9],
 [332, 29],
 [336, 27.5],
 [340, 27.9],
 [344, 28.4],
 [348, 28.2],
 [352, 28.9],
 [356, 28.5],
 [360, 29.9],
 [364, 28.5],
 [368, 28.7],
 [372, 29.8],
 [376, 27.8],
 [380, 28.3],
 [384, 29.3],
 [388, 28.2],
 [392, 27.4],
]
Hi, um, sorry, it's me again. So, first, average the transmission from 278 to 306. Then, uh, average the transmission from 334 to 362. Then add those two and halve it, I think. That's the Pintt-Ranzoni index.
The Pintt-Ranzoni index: 24.0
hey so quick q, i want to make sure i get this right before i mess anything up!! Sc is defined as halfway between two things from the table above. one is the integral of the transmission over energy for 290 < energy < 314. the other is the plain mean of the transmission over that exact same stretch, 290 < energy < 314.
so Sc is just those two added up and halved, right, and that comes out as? 271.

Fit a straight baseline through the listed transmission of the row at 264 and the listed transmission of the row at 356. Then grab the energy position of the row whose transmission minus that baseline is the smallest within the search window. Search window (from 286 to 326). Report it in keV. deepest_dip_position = 296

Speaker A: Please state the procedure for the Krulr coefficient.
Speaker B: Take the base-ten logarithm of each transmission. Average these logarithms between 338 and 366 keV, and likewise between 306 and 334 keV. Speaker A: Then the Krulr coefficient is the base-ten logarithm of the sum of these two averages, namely 0.466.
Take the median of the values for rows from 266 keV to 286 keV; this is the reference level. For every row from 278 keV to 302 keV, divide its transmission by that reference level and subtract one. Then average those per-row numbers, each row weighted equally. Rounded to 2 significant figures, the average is -0.23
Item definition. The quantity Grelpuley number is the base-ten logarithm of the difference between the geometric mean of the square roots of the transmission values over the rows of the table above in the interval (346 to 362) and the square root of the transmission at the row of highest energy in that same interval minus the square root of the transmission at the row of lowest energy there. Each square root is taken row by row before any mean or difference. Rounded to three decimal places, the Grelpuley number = 0.717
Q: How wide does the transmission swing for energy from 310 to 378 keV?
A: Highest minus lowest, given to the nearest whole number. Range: 3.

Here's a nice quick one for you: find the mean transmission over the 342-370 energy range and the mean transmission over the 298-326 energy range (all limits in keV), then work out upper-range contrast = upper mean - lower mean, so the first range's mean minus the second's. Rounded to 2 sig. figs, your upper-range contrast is 2.1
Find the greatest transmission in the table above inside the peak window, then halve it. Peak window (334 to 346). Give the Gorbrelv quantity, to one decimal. 14.2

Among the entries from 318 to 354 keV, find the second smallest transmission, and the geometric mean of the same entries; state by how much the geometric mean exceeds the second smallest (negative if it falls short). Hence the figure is 1.0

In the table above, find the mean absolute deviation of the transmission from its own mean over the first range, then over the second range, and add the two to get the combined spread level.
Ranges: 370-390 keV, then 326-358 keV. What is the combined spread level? 1.24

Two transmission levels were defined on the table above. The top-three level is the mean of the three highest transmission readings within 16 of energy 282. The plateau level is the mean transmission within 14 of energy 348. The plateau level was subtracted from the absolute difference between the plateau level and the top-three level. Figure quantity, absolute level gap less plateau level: -26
